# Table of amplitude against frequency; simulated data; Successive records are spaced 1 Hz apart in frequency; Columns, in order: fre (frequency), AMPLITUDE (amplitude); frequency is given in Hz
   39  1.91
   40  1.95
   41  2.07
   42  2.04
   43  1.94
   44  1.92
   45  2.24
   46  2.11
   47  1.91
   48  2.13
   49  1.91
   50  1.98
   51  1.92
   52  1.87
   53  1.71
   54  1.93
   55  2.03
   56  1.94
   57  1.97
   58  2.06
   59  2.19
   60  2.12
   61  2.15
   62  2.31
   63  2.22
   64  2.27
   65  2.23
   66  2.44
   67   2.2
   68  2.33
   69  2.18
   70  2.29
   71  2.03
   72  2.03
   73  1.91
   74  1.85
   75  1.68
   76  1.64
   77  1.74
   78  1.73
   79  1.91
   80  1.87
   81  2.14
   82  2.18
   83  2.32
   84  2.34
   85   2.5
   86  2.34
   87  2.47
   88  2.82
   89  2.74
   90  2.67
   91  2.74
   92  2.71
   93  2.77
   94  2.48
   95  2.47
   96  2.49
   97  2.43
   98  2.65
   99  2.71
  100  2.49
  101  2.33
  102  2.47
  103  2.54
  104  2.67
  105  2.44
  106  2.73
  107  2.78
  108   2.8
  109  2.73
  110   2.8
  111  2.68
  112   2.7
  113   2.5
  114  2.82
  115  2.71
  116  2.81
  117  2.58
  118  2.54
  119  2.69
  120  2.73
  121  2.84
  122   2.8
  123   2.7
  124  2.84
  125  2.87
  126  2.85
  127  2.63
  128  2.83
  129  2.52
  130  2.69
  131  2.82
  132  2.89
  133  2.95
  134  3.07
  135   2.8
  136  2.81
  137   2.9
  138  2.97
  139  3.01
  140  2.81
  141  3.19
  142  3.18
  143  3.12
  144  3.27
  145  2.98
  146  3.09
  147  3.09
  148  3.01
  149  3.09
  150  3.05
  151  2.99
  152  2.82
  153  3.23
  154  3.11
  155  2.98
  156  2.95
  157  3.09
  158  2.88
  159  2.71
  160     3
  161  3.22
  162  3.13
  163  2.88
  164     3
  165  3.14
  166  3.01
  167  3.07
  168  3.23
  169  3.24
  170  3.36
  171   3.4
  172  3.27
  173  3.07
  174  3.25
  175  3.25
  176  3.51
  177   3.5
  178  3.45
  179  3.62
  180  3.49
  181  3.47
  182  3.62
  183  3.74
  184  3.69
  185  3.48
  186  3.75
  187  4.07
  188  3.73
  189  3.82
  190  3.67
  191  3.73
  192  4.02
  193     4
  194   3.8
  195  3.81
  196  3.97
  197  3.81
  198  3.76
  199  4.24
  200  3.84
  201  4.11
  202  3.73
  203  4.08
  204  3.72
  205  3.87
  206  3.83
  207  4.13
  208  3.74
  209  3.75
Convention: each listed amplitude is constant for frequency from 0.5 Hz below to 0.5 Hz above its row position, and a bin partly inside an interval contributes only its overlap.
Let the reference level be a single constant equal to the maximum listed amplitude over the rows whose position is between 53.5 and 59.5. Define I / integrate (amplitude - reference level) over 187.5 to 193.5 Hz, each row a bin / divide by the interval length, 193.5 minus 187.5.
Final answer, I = 1.6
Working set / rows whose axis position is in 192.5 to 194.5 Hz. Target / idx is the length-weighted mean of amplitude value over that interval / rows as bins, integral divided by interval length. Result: 3.9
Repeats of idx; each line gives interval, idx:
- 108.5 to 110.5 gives 2.8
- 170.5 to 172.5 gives 3.3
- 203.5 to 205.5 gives 3.8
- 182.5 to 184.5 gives 3.7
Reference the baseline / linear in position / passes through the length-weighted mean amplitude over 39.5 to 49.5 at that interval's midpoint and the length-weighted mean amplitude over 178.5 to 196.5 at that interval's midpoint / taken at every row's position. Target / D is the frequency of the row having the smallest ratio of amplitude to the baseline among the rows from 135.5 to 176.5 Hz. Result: 159 Hz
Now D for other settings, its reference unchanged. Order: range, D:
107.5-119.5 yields 118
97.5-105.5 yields 101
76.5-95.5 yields 78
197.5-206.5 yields 204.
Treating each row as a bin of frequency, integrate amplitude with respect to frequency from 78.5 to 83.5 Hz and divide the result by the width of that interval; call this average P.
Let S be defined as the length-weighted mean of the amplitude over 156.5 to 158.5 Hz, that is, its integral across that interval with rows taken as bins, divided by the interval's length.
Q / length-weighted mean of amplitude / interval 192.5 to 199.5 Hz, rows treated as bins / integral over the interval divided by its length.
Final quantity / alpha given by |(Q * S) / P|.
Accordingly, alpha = 5.6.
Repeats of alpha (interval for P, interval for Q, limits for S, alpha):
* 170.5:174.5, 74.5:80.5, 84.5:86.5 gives 1.3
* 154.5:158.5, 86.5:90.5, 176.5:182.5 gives 3.2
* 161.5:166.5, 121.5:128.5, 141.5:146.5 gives 2.9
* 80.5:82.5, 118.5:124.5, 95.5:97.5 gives 3.2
